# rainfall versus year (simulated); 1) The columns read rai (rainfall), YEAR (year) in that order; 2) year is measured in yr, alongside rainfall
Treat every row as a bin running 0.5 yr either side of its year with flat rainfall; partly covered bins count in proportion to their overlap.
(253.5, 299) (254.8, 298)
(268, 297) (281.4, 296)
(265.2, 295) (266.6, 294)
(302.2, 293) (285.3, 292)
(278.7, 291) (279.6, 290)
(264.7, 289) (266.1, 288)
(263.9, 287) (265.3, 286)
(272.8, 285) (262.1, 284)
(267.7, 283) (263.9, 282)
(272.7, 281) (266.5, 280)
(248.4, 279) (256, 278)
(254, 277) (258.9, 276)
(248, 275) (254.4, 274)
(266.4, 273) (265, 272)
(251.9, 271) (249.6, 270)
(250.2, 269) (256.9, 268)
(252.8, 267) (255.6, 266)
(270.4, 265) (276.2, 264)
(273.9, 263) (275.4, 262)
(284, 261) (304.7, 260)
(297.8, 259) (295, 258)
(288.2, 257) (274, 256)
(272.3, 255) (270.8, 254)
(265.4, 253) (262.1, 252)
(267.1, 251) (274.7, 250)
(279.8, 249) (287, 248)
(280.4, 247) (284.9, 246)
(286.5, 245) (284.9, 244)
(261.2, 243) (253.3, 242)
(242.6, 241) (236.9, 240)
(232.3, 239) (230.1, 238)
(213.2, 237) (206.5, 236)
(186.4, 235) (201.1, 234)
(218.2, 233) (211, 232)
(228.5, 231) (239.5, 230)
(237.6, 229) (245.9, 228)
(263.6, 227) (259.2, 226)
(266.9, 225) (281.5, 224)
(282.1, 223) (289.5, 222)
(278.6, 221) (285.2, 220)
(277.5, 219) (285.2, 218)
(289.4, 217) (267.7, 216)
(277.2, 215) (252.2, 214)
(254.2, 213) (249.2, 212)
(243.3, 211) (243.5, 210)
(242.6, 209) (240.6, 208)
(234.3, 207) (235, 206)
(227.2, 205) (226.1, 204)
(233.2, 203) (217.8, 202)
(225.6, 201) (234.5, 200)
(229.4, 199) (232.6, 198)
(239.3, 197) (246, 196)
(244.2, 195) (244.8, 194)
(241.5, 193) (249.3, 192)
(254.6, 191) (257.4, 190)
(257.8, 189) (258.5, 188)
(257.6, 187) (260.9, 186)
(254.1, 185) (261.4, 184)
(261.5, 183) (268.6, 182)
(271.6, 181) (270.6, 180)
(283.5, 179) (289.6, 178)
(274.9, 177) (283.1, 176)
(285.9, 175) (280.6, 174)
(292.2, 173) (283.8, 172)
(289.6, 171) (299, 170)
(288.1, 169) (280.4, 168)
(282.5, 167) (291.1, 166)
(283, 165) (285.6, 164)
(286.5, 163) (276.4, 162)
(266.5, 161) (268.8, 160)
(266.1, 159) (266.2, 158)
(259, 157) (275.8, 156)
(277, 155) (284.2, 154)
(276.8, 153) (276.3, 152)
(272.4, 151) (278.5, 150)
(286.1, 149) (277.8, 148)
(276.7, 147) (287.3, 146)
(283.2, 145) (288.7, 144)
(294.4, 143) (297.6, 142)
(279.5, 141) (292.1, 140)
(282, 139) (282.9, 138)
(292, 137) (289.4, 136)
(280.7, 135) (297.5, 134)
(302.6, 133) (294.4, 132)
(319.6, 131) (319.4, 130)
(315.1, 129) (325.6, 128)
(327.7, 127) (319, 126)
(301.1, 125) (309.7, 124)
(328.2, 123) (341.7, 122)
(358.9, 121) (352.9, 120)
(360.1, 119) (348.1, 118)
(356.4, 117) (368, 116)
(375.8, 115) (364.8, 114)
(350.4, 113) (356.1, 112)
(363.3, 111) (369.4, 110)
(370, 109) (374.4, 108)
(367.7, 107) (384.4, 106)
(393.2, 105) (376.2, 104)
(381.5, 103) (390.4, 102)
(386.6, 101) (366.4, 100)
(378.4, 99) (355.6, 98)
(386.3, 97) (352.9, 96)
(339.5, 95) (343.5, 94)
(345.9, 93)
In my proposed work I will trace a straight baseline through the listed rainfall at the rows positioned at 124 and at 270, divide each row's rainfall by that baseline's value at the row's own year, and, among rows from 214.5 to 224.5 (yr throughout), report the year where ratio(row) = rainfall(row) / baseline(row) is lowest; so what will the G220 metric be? 216 yr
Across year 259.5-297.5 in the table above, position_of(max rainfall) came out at 260 yr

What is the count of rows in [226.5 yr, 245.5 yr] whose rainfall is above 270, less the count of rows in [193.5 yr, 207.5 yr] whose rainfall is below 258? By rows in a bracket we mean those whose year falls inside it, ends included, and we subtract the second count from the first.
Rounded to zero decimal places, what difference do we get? -12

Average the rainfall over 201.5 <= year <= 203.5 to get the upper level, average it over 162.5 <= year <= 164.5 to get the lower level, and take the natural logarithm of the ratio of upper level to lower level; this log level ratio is -0.24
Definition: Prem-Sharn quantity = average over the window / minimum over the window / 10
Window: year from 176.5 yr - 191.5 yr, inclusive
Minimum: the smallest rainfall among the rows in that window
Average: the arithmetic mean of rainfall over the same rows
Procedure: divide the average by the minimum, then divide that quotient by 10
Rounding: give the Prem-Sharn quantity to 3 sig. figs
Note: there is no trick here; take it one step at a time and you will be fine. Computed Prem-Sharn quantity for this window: 0.104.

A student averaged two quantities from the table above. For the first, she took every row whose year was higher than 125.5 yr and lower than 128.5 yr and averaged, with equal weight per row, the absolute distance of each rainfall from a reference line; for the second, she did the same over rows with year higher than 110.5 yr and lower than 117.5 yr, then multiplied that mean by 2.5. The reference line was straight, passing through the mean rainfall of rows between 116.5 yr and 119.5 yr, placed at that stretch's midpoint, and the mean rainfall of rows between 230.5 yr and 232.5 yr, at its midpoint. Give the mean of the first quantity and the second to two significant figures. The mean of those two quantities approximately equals 19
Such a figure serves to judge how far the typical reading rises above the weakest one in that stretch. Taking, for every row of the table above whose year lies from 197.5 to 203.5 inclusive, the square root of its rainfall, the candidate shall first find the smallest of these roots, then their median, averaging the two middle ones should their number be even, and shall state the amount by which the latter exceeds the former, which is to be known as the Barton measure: 0.44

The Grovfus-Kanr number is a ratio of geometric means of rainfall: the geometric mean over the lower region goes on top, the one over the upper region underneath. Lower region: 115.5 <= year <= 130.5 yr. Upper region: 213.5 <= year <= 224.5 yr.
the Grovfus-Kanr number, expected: 1.20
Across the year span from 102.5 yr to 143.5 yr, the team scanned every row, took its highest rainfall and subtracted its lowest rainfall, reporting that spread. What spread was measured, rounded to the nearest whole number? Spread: 114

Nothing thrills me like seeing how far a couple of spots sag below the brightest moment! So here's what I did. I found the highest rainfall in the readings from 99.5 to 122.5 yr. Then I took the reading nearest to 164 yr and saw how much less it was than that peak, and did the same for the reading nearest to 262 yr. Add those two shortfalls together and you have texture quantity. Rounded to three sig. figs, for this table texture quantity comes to 225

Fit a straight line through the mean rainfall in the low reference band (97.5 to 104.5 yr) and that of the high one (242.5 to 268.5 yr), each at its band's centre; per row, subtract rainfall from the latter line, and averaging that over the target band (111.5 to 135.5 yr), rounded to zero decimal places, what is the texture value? 30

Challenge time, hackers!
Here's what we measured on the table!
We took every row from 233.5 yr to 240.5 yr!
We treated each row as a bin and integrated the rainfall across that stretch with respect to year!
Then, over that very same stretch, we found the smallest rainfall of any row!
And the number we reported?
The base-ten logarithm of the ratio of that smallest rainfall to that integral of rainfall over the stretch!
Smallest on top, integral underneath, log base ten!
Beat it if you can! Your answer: -0.91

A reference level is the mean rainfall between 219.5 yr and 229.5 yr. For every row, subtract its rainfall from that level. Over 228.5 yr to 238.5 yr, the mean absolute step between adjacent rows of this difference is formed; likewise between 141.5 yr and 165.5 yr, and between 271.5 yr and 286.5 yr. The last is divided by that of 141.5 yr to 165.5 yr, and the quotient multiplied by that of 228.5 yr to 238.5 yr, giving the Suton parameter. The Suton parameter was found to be 17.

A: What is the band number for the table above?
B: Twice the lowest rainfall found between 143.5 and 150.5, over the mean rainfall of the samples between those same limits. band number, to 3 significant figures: 1.96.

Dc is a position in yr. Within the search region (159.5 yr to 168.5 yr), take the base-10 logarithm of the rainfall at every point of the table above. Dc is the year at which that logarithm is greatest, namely 166 yr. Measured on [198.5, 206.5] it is 206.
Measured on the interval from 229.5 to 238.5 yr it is 230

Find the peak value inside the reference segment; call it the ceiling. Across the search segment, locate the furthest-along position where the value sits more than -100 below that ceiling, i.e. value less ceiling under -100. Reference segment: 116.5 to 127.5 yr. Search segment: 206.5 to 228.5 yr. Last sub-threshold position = 228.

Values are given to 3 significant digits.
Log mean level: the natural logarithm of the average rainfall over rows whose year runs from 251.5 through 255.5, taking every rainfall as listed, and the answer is 5.59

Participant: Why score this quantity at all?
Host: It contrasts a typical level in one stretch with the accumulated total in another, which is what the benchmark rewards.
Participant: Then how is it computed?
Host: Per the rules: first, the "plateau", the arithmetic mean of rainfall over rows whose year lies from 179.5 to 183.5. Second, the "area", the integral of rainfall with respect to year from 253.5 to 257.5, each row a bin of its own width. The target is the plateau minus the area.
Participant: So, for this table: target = -837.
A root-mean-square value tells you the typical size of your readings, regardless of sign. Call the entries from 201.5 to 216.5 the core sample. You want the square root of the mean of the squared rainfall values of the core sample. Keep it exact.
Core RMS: 243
